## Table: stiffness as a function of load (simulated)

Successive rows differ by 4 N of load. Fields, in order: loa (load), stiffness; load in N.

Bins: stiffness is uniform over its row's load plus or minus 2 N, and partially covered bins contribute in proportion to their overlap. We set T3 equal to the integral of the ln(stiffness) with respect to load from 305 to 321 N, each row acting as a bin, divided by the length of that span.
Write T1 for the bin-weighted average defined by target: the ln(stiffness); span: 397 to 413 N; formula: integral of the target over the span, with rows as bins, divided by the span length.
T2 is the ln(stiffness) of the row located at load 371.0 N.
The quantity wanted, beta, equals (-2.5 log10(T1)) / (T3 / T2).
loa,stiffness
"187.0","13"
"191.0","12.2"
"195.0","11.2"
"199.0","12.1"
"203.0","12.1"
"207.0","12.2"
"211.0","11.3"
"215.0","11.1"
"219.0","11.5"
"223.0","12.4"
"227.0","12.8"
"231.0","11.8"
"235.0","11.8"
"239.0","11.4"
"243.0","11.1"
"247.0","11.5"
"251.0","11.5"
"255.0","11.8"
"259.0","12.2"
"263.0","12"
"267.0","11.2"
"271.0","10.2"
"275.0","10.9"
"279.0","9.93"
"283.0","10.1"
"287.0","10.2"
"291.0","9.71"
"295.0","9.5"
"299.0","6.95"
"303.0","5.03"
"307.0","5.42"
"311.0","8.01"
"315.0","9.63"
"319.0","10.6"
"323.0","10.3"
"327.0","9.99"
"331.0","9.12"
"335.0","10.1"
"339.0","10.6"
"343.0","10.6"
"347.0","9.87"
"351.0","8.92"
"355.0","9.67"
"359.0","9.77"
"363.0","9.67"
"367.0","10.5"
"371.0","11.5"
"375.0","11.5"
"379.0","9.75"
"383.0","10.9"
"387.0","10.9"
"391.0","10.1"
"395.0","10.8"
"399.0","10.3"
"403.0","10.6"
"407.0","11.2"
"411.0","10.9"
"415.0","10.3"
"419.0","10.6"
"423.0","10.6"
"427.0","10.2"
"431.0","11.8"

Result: -1.09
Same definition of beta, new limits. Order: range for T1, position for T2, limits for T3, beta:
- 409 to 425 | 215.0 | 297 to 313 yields -1.23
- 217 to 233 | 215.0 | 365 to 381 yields -1.00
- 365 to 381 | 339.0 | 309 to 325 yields -0.98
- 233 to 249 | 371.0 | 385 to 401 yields -1.00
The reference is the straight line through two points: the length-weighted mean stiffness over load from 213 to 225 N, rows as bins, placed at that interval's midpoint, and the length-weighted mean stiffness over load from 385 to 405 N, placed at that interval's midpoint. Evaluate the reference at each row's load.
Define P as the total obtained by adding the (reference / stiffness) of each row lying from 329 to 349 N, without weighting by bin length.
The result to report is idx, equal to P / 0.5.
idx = 10.9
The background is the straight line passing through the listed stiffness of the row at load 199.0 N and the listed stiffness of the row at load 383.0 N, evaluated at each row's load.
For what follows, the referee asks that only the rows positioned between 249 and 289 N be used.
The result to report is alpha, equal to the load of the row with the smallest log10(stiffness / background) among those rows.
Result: 279.0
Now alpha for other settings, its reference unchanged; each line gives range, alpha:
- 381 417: 391.0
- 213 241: 215.0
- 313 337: 331.0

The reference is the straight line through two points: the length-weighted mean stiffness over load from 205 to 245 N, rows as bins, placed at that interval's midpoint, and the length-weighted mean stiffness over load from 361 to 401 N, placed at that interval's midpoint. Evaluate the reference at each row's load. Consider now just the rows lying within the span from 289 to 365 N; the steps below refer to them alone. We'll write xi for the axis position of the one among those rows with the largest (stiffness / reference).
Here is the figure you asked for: 343.0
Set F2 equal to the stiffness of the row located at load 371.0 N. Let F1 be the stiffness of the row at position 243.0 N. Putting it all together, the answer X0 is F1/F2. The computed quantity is 0.97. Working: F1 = 11.1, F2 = 11.5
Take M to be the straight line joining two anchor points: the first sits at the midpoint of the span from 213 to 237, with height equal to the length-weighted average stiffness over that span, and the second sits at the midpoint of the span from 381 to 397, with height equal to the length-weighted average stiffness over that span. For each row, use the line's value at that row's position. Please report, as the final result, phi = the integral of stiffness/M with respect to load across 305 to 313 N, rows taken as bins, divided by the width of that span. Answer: 0.60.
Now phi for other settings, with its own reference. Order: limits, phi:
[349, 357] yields 0.85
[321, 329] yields 0.91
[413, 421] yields 1.00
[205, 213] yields 0.98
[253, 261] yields 1.03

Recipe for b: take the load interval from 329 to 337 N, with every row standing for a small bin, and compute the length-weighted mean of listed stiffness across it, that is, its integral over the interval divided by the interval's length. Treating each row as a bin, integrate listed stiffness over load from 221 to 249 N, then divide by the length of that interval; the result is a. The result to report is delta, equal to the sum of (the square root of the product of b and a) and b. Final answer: 20.3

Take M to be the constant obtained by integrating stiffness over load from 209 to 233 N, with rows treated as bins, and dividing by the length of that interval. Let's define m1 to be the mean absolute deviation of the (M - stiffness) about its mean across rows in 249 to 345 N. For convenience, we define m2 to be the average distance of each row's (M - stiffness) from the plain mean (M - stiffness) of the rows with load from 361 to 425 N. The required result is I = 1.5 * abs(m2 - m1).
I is 1.3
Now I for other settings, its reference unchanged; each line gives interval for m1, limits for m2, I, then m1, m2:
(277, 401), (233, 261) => 1.0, 0.96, 0.3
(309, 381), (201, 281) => 0.2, 0.63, 0.5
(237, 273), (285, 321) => 2.0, 0.41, 1.8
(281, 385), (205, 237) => 0.9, 1.06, 0.5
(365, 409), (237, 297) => 0.5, 0.44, 0.8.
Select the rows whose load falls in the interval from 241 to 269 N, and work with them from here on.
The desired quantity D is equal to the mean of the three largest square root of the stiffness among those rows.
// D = 3.46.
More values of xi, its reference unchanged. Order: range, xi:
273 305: 275.0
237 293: 259.0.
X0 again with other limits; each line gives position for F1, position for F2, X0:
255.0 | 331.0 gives 1.29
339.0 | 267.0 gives 0.95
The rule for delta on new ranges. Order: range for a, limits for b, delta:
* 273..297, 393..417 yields 21.0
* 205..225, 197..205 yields 24.0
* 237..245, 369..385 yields 22.0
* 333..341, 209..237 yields 22.9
